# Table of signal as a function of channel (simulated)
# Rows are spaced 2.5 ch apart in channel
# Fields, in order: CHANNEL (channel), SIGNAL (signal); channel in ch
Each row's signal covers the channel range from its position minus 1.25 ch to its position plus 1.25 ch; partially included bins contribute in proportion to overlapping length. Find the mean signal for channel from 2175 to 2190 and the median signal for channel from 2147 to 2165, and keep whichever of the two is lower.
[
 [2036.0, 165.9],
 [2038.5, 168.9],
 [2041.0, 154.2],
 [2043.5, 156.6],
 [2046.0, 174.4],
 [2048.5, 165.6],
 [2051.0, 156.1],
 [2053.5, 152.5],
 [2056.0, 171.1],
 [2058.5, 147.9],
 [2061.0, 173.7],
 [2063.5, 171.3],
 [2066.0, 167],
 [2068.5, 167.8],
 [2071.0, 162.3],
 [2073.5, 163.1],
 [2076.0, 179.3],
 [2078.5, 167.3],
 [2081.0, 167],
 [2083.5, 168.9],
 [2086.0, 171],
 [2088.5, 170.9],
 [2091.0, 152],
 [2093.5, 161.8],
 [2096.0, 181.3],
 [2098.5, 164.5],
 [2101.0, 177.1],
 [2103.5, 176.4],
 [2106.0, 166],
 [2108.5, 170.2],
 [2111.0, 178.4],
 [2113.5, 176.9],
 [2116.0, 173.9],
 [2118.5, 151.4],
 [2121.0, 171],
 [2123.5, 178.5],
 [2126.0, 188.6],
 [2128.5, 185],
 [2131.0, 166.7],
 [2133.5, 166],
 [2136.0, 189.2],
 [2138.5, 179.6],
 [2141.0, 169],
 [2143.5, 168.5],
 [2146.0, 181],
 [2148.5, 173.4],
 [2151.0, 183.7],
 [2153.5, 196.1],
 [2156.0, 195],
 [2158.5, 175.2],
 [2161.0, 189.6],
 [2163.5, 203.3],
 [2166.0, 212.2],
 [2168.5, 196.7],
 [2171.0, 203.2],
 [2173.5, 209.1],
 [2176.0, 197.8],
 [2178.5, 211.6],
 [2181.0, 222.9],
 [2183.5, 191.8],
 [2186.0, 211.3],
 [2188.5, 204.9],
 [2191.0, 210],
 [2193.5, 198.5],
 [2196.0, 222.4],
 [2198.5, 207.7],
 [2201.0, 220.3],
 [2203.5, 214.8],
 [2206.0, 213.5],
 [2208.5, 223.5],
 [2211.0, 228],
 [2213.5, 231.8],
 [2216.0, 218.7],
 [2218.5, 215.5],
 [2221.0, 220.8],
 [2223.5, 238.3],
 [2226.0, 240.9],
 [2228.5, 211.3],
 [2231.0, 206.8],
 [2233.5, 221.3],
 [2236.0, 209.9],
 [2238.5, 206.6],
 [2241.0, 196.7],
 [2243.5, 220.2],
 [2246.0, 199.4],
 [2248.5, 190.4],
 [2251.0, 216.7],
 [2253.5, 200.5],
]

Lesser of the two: 190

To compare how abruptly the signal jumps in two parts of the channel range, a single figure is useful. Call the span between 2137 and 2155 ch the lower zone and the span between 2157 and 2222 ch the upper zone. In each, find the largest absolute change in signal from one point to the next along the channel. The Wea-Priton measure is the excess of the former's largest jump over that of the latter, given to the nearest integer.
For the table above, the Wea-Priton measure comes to -19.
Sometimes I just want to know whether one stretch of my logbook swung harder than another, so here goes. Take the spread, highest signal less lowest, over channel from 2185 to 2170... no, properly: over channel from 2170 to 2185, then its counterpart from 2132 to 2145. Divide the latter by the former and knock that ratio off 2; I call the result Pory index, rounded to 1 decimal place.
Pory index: 1.3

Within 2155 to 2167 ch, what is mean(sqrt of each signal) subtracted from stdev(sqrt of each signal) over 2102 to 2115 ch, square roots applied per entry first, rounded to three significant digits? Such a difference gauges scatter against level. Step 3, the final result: -13.8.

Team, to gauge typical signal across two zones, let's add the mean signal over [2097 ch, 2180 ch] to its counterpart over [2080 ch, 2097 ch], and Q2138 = 350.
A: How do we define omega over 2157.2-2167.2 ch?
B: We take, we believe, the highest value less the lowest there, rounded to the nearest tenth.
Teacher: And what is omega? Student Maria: 37.0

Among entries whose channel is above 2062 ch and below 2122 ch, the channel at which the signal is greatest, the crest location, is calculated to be 2096.0 ch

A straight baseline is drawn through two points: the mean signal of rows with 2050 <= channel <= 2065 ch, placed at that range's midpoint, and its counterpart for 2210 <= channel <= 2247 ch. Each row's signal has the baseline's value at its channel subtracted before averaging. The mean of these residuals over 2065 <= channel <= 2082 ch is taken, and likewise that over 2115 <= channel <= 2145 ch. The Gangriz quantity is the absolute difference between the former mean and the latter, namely 12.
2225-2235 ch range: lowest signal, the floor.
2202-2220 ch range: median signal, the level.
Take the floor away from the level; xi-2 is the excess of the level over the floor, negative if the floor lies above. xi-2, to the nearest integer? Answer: 12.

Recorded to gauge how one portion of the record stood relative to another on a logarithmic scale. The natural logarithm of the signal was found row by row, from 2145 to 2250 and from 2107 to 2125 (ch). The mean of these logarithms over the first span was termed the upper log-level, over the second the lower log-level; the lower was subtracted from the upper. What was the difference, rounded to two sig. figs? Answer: 0.19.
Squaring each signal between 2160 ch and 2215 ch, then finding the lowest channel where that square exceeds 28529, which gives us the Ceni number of 2161.0 ch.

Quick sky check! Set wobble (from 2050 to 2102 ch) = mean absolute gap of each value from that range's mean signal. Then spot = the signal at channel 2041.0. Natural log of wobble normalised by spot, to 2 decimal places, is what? -3.13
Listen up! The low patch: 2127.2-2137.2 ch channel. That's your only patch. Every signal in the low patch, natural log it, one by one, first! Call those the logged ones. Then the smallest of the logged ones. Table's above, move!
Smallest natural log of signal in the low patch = 5.11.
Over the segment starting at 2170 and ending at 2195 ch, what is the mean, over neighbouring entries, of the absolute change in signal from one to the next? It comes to 12.9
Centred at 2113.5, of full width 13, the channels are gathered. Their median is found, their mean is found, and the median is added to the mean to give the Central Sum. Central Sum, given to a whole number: 344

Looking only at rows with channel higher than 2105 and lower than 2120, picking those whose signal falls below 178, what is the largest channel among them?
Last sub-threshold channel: 2118.5 ch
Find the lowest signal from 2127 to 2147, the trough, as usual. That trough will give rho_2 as 166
